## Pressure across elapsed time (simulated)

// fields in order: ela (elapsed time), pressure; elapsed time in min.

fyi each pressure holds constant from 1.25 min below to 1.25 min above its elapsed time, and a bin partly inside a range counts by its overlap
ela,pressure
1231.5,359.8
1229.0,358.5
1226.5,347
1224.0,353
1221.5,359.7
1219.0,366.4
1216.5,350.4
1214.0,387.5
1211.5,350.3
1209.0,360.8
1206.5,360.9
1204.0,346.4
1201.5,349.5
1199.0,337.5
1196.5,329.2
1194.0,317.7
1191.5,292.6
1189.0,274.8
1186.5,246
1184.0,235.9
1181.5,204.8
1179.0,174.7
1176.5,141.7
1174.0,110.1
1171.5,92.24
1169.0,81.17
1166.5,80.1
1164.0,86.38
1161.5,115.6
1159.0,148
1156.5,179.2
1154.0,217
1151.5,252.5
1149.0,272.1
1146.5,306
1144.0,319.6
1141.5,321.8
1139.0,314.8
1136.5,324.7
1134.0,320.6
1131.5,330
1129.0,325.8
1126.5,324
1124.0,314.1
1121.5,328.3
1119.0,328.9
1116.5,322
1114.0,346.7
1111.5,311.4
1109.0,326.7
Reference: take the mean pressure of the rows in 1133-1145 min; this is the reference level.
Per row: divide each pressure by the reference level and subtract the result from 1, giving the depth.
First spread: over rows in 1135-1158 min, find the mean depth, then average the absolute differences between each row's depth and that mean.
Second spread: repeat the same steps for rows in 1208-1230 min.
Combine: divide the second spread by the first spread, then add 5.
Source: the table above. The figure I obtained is 5.2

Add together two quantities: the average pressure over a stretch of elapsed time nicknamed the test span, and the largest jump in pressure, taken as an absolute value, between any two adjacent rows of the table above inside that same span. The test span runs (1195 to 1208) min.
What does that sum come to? 359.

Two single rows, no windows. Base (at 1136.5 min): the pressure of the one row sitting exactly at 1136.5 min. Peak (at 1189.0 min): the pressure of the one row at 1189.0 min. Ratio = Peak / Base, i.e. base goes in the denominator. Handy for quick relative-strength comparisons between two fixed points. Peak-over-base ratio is 0.85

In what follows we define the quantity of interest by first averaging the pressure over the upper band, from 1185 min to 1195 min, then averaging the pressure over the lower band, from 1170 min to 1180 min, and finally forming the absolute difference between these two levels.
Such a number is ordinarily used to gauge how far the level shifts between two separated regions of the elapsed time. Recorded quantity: 153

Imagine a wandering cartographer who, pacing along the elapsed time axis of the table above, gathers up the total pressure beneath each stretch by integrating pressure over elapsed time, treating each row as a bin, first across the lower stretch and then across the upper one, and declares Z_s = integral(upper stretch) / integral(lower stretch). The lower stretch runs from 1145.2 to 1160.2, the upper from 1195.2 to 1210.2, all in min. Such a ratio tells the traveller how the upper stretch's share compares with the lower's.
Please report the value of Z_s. 1.5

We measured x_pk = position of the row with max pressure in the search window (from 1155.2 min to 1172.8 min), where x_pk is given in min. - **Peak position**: 1156.5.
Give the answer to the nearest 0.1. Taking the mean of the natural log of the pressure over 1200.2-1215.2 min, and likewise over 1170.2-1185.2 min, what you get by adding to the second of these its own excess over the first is 4.2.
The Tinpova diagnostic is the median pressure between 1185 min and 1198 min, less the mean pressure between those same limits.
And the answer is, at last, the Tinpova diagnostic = 1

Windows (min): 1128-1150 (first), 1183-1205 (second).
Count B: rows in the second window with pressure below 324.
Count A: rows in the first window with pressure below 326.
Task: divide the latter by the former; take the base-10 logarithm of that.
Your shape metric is 0.20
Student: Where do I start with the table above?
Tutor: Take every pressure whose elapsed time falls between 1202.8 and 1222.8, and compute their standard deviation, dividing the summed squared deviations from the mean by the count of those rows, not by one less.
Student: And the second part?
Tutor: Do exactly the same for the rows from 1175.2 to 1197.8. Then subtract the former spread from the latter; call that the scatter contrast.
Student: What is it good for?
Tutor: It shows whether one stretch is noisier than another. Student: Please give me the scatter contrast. 48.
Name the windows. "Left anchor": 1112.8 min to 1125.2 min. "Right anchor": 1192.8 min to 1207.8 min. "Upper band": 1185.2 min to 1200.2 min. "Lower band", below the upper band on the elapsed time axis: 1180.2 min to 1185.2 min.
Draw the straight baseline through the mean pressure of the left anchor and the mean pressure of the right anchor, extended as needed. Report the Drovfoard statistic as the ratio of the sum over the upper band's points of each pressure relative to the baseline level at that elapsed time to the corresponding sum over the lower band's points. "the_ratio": 4.1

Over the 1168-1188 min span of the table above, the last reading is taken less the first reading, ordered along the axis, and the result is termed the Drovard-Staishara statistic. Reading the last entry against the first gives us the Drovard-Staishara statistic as 165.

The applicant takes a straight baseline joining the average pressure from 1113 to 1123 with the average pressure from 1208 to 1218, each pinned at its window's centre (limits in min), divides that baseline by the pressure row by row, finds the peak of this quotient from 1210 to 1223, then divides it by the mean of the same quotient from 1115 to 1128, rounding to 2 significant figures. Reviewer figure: 1.0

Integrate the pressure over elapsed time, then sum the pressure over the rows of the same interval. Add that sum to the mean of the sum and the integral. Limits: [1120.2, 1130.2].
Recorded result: 3554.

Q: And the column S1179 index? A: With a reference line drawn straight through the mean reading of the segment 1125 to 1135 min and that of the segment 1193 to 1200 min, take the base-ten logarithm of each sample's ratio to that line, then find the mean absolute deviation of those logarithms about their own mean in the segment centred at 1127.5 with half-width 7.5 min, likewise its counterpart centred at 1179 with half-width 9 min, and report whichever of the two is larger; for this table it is 0.14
